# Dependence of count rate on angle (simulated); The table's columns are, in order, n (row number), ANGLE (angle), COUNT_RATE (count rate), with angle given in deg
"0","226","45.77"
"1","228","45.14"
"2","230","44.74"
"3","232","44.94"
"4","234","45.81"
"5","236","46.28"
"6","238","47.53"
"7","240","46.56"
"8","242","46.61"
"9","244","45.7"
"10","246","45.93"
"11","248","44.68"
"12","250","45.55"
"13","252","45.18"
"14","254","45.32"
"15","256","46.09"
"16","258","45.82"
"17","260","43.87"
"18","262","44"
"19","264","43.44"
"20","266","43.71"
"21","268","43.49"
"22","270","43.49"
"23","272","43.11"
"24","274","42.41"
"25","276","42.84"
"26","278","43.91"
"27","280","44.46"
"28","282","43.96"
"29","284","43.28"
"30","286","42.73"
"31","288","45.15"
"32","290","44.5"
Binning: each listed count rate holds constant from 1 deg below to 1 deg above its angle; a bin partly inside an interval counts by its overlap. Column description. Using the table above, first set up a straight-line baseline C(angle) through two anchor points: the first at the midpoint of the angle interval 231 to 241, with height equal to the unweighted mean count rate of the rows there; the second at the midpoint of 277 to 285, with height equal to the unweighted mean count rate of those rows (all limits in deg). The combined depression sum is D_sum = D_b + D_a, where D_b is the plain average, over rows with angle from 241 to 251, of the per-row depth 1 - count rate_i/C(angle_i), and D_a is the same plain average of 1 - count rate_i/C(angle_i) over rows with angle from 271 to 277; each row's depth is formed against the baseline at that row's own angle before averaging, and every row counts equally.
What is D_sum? 0.034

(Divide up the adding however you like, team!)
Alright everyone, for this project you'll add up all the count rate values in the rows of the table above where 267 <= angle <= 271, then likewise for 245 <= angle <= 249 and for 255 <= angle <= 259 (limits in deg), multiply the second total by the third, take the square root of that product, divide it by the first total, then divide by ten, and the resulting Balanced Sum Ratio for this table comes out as 0.105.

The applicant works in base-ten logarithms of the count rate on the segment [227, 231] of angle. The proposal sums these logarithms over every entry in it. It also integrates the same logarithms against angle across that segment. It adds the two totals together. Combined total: 9.9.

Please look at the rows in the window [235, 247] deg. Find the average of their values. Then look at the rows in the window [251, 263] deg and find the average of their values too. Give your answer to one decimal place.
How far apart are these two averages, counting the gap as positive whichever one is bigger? 1.4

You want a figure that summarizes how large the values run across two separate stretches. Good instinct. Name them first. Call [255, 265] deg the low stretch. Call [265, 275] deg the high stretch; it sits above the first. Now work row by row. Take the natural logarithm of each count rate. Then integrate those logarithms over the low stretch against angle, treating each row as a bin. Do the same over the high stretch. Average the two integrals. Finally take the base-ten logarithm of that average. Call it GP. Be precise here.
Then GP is 1.578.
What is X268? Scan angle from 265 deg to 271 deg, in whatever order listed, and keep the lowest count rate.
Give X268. 43.49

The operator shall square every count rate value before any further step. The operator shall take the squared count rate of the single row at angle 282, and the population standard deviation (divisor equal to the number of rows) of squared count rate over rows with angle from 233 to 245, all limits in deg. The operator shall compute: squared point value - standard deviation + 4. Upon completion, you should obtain 1880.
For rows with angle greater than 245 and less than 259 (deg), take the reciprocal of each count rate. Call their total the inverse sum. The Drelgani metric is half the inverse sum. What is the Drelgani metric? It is 0.077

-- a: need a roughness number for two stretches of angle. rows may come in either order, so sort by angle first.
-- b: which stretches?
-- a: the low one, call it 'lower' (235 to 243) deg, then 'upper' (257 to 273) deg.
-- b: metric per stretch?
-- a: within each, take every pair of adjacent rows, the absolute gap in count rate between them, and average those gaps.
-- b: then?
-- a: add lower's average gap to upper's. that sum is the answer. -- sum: 1.3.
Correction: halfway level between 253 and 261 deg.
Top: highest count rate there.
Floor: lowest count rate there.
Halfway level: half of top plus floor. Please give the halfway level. 45.0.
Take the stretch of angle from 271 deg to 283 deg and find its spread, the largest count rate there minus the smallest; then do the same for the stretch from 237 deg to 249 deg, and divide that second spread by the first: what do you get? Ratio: 1.4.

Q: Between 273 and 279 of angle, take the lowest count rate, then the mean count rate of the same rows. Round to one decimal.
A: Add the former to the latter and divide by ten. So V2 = 8.5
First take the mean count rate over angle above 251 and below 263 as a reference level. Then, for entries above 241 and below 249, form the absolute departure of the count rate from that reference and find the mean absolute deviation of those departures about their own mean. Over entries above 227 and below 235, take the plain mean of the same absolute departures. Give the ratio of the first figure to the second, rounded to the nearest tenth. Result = 1.1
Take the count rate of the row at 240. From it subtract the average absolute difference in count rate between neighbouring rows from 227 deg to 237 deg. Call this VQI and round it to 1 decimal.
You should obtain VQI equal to 46.1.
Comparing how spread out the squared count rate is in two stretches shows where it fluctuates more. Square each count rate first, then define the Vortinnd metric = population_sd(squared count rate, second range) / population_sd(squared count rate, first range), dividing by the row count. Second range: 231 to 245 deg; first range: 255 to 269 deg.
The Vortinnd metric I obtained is 0.76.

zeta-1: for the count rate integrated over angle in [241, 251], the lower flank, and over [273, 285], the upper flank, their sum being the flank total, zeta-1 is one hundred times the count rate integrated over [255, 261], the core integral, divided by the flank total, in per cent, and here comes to 28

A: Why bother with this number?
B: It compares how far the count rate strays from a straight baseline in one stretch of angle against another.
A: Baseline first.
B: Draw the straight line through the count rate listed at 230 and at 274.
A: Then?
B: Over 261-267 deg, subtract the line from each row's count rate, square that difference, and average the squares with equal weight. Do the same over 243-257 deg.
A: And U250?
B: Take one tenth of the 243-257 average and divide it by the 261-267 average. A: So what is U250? 0.55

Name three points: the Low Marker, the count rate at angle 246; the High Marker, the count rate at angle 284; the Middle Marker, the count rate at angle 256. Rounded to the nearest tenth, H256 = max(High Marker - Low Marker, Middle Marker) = 46.1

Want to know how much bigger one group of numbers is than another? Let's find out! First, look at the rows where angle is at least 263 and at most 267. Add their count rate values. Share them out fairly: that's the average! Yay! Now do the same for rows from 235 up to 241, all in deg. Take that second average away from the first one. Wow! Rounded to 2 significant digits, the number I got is -3.2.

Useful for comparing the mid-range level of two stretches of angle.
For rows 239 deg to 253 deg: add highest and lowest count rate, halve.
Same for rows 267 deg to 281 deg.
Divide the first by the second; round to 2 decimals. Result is 1.05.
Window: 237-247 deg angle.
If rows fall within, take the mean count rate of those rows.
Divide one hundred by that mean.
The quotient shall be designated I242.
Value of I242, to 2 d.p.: 2.15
